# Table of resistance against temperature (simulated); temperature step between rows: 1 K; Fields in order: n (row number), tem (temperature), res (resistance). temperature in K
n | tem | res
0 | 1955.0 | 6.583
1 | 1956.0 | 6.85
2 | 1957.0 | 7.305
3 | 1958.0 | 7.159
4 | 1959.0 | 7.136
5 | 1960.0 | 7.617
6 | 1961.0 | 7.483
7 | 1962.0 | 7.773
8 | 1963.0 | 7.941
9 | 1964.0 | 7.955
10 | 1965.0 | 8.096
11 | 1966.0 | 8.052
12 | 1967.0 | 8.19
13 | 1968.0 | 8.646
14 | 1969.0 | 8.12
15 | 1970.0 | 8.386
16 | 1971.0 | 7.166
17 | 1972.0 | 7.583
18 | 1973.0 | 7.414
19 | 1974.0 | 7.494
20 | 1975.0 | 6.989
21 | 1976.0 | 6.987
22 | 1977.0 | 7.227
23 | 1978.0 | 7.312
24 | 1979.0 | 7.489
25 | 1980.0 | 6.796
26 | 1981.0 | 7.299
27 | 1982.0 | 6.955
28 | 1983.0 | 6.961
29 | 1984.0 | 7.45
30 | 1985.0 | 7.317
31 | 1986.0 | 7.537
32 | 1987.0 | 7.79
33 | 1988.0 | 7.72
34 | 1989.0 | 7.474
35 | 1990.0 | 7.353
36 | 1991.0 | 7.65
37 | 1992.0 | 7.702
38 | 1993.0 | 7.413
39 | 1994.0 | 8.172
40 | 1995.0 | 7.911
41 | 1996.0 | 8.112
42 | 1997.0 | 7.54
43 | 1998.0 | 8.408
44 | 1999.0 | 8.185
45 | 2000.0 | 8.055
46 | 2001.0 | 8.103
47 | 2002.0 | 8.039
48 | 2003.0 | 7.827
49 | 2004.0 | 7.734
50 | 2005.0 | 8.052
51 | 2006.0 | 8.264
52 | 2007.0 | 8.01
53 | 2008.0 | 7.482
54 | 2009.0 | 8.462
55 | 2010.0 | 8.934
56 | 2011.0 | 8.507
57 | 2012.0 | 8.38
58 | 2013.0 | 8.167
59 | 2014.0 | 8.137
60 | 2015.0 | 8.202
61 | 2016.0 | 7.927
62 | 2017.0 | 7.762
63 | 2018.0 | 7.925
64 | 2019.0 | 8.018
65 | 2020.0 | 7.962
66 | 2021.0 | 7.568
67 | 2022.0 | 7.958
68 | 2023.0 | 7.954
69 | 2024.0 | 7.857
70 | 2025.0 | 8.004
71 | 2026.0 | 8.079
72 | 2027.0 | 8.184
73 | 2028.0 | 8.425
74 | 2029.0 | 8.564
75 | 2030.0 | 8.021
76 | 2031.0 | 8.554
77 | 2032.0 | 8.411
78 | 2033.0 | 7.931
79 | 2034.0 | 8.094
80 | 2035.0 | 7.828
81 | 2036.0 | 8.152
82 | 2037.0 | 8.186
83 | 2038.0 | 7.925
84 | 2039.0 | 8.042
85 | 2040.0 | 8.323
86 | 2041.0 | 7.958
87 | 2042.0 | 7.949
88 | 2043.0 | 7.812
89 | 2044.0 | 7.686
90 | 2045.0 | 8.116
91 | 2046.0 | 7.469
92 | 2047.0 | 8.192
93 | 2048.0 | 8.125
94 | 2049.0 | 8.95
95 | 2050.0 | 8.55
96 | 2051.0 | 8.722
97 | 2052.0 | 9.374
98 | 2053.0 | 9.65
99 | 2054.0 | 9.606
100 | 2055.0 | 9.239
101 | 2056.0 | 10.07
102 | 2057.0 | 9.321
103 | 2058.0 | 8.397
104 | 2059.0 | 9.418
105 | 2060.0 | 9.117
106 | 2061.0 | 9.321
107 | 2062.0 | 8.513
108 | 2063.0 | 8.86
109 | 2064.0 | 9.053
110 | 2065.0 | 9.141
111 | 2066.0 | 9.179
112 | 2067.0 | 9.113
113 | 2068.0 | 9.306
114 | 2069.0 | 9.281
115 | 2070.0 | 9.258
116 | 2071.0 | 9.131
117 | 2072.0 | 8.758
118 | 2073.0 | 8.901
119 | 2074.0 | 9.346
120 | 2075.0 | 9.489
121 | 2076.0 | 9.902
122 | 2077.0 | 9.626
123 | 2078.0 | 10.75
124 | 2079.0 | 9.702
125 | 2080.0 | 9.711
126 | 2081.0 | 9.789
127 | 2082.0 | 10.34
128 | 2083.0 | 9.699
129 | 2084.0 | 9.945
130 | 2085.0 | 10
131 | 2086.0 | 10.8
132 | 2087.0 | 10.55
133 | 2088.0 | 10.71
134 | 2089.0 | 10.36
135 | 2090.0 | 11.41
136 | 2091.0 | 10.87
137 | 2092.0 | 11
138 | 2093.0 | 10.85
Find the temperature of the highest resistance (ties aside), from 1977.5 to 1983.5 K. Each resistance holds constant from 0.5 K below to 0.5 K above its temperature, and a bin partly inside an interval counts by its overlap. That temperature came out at 1979.0 K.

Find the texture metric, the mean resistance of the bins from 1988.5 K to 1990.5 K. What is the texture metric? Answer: 7.4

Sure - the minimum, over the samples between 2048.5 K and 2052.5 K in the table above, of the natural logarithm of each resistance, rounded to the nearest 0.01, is 2.15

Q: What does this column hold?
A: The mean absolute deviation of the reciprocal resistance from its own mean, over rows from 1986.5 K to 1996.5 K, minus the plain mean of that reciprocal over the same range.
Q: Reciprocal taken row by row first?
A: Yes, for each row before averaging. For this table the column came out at -0.126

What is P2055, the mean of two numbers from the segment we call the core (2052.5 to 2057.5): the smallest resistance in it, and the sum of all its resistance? 29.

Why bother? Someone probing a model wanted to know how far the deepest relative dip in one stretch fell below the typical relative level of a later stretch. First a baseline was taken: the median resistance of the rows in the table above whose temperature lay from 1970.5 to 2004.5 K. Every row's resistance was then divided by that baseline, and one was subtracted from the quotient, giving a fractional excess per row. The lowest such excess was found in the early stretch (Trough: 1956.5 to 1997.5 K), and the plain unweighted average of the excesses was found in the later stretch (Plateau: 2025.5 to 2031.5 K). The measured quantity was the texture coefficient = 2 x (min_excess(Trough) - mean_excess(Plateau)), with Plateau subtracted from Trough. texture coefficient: -0.40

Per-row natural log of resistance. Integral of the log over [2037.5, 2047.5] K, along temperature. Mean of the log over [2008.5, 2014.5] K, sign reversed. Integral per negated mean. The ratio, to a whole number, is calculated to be -10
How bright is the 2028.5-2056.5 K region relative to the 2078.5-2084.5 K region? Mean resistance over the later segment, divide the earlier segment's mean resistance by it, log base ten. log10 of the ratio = -0.069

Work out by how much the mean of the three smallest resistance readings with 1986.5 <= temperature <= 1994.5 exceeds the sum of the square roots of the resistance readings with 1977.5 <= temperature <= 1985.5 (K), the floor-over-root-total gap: -14.0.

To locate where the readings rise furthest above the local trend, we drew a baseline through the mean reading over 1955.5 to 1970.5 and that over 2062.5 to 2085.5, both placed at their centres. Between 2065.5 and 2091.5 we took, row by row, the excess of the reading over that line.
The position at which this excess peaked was 2090.0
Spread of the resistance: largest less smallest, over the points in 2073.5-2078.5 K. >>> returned 1.4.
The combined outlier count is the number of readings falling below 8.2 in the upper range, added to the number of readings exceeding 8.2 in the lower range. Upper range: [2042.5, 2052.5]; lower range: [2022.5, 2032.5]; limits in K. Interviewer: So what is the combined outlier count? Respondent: 10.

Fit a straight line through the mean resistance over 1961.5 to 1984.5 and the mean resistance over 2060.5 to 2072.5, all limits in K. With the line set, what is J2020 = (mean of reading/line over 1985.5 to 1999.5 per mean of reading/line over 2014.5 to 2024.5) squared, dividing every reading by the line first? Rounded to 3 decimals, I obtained 1.076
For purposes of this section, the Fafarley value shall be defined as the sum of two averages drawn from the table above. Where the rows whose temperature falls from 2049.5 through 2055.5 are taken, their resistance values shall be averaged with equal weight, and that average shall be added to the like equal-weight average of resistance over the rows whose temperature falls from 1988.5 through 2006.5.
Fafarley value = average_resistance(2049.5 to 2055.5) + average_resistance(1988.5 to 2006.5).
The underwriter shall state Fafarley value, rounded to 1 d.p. 17.1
